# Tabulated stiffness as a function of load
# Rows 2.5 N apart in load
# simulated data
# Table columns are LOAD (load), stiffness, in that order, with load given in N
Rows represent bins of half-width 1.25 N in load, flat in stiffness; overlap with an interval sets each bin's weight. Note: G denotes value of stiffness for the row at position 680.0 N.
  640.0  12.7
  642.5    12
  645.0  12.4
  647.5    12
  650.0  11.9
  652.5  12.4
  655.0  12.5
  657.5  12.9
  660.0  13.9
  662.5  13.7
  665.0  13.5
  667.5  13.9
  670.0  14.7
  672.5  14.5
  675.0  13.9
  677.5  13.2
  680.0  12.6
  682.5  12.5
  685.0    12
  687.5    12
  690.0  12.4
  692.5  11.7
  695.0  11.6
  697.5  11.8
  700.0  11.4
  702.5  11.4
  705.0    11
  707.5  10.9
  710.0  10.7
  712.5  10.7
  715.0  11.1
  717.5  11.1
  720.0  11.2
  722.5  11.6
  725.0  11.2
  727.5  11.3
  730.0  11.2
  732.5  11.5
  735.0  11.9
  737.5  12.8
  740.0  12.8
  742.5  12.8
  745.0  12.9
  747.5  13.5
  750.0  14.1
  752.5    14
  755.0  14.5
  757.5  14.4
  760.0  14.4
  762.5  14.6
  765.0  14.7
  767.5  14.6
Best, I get 12.6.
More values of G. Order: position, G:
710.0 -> 10.7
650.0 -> 11.9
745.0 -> 12.9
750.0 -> 14.1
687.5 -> 12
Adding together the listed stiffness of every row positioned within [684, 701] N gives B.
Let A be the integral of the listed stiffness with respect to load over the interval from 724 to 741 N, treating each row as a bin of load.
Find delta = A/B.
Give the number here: 2.42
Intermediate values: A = 201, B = 82.9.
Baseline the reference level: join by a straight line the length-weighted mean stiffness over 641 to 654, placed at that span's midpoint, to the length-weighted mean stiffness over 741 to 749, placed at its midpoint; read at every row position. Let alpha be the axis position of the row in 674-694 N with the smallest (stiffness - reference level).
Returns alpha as 692.5 N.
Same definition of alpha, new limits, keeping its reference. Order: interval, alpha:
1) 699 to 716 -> 712.5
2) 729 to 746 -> 730.0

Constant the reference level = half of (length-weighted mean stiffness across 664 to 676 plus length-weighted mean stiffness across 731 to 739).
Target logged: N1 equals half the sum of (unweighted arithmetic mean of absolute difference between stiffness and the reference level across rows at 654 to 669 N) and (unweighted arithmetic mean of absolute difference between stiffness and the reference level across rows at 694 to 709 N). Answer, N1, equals 1.2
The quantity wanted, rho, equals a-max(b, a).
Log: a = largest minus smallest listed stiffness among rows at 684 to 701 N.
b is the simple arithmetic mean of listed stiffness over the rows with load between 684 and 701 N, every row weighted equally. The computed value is -10.8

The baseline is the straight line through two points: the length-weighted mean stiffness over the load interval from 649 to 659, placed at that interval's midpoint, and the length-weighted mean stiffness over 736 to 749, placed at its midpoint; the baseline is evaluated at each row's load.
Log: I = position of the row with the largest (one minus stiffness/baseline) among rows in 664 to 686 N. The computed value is 685.0 N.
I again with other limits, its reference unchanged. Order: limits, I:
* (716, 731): 717.5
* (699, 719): 712.5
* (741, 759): 742.5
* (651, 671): 652.5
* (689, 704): 702.5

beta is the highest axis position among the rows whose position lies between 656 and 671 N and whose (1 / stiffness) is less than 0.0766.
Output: 670.0 N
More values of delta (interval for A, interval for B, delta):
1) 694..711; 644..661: 2.18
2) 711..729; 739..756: 2.12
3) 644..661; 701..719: 2.78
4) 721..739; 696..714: 2.69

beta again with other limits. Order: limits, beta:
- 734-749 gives 747.5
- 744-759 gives 757.5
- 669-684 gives 677.5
